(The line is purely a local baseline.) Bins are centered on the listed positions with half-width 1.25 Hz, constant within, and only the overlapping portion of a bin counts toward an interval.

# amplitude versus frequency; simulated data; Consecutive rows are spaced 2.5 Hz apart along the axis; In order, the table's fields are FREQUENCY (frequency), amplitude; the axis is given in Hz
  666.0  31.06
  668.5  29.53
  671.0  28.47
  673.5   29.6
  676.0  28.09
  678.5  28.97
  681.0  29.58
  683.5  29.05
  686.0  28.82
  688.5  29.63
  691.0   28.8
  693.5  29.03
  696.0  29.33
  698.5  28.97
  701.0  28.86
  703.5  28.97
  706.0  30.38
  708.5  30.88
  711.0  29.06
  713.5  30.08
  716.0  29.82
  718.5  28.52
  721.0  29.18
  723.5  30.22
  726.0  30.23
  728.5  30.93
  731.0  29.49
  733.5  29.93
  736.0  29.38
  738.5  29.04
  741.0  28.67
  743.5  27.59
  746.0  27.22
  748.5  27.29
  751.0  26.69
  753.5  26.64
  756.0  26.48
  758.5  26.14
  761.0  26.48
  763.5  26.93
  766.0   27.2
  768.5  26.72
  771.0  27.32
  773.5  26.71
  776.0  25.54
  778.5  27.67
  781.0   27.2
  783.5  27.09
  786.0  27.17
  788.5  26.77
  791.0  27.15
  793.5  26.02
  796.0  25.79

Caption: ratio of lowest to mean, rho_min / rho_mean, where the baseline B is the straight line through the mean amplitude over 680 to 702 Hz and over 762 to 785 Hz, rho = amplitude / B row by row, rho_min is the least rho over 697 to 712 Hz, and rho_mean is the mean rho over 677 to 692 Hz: 1.01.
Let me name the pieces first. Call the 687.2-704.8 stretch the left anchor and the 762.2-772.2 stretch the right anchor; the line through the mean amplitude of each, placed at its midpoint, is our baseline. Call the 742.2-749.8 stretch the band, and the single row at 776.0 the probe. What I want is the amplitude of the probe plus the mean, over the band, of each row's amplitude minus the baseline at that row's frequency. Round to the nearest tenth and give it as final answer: 25.3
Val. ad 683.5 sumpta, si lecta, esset 29.05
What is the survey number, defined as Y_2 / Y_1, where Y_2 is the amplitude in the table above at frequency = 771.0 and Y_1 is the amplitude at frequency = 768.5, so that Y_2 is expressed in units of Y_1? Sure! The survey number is 1.02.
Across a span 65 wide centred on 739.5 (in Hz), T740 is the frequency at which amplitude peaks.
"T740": 728.5 Hz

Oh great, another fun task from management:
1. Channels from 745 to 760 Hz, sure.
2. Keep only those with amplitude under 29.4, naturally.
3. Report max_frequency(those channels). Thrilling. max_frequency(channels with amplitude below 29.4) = 758.5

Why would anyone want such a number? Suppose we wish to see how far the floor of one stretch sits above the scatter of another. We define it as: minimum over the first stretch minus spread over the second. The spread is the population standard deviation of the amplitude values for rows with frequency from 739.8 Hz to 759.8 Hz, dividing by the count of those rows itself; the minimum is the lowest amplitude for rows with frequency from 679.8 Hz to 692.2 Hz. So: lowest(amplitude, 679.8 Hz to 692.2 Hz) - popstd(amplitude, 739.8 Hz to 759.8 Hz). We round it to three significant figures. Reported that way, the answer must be 28.1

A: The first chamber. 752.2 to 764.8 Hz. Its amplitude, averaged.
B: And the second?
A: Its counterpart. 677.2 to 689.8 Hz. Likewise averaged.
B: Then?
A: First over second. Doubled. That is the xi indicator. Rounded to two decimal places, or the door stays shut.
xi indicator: 1.82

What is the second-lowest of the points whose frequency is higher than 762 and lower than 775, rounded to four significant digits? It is 26.72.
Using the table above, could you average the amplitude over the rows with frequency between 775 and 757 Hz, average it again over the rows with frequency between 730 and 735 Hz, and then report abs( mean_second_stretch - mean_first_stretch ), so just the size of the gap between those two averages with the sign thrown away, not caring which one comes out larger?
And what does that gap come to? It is 2.9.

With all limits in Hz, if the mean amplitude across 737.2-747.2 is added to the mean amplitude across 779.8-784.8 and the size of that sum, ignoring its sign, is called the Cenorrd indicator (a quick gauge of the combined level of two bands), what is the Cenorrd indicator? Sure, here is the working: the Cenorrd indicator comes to 55.3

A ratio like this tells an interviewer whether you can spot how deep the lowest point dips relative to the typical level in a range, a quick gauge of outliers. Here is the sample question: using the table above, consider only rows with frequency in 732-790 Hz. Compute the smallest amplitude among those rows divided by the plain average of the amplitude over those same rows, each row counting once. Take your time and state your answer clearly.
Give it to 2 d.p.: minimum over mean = 0.94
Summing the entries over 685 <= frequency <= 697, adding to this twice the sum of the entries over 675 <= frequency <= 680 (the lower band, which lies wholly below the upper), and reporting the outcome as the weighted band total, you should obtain 260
